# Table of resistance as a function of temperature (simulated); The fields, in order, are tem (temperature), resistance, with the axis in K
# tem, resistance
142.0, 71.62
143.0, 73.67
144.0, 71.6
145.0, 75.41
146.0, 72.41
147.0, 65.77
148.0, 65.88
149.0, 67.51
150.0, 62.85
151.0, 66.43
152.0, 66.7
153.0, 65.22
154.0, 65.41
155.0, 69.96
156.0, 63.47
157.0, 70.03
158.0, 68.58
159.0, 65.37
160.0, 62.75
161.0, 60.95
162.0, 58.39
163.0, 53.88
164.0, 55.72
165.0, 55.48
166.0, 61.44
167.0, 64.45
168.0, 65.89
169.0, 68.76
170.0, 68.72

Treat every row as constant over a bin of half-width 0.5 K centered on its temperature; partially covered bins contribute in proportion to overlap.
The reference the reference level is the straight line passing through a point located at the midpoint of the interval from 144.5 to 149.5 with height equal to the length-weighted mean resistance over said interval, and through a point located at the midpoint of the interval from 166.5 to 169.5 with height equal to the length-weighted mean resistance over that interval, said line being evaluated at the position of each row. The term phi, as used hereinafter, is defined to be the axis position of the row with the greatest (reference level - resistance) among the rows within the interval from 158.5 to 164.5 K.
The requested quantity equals 163.0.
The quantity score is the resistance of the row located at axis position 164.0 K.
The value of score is 55.72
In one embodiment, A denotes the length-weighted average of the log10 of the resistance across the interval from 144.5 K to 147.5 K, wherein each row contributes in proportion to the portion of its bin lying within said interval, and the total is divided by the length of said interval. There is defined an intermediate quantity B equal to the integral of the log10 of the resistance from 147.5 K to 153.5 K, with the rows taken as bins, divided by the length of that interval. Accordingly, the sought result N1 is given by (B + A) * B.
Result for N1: 6.67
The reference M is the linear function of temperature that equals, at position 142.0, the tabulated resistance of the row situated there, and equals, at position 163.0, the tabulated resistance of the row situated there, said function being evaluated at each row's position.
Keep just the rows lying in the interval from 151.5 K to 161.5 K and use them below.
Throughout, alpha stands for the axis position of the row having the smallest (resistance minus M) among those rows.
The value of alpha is 153.0 K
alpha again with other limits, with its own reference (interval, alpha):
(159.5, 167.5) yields 163.0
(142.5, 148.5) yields 147.0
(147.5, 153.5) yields 150.0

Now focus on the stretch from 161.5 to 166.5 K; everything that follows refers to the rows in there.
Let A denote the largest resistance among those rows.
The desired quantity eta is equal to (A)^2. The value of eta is 3775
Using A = 61.44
